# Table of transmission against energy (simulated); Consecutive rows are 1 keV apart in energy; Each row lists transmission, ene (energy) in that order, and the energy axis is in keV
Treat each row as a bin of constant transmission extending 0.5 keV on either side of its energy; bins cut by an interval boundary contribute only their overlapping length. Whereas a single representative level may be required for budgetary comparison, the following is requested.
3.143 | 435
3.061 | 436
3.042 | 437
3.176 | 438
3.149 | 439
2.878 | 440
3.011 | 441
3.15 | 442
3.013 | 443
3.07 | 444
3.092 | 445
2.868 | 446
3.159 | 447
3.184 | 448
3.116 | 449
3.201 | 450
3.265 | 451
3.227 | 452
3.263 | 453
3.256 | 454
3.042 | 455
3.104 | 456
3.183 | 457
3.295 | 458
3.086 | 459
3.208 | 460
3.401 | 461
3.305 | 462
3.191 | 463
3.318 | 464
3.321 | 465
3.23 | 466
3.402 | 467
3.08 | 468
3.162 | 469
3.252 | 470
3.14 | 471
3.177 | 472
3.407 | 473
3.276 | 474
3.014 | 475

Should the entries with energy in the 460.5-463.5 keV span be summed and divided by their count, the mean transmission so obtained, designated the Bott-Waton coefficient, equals 3.30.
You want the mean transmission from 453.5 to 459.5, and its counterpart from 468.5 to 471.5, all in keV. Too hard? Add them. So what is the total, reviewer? 6.35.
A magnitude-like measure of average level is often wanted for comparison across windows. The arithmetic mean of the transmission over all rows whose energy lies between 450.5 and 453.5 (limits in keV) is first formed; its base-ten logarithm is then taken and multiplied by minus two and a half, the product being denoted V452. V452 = -1.28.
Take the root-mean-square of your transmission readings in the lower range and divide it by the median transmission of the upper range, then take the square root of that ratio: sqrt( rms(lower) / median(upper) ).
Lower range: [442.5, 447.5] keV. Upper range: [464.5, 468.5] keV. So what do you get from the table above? 0.96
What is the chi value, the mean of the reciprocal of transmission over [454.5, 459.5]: 0.319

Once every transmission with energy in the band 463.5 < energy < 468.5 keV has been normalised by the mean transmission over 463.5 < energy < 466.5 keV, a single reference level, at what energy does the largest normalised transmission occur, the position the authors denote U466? 467 keV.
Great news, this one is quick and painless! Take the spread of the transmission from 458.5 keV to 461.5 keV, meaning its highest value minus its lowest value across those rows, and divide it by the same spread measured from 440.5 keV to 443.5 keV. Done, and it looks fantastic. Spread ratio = 2.3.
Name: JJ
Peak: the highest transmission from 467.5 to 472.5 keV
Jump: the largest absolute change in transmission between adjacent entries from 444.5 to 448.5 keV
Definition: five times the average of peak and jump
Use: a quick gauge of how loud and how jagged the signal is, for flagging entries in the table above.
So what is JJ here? 8.86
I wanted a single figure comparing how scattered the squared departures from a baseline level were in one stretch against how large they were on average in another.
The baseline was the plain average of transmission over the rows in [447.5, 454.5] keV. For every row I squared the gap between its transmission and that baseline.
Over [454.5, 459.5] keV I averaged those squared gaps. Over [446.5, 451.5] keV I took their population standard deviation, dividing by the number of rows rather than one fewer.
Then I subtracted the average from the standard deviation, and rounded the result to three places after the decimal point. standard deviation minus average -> -0.010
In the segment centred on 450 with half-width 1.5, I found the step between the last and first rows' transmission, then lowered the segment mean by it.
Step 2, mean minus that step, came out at 3.0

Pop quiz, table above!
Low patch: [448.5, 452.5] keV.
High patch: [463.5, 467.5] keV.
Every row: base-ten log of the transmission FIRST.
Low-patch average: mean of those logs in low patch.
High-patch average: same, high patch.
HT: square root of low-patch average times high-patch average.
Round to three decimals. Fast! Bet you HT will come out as 0.513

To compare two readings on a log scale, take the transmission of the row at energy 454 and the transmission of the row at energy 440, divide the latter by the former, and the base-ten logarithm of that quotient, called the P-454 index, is -0.05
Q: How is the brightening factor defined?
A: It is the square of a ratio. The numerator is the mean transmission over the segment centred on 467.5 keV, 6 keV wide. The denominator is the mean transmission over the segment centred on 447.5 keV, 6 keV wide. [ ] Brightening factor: 1.09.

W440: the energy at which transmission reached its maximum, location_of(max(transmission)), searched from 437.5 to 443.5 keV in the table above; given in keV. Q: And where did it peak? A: 438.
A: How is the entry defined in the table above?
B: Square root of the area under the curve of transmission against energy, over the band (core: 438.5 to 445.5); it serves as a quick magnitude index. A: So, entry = 4.62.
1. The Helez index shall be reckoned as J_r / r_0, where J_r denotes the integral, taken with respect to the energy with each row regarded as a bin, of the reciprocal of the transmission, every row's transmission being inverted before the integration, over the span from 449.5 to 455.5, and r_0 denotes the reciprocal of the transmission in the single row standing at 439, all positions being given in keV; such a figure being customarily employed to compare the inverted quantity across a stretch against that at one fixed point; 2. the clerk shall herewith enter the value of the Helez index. 5.9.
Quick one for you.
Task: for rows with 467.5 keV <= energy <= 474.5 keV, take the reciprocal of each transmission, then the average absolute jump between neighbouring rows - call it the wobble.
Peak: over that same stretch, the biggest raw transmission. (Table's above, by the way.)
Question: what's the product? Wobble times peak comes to 0.0368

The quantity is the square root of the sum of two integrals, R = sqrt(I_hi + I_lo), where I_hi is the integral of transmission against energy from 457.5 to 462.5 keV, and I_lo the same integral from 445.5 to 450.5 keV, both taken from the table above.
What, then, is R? 5.64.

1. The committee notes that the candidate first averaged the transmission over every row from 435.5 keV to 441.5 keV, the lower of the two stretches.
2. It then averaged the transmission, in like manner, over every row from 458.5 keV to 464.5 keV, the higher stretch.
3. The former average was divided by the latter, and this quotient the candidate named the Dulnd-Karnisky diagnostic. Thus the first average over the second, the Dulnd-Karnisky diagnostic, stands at 0.939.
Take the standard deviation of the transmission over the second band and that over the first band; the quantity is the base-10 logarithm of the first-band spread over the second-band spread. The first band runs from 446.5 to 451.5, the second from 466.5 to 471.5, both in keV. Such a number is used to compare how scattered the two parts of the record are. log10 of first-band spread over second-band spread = -0.36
